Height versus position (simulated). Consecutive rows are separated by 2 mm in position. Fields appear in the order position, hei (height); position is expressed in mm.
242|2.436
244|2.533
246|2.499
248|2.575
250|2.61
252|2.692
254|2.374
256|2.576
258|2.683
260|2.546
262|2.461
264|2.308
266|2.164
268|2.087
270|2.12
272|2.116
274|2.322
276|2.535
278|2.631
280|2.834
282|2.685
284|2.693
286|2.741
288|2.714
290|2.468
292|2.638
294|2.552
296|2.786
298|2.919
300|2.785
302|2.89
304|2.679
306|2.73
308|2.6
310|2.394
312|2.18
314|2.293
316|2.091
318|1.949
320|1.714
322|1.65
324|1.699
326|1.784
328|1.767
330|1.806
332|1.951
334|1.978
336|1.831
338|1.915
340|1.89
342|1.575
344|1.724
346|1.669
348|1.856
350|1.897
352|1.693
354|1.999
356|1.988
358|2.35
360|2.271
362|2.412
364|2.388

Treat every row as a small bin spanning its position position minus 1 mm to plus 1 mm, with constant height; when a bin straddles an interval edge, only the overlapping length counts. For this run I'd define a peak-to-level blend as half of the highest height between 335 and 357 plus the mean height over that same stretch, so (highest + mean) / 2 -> 1.91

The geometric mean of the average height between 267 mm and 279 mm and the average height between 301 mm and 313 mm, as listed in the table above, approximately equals 2.44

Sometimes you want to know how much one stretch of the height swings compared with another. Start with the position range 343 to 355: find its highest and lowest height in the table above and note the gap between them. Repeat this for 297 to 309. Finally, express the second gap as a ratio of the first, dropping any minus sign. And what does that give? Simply 0.97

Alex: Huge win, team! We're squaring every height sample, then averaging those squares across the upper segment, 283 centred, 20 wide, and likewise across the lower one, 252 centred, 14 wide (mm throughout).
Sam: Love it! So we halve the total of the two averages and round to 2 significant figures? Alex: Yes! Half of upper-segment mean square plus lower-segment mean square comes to 6.8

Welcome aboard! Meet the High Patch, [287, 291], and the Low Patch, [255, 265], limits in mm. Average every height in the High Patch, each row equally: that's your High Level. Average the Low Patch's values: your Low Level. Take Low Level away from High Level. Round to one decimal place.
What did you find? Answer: 0.1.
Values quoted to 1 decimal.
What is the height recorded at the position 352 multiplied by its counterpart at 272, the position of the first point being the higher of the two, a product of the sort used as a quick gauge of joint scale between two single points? 3.6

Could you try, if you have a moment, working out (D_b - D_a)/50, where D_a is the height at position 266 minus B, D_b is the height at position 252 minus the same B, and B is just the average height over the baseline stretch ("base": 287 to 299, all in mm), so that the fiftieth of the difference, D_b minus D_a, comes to 0.011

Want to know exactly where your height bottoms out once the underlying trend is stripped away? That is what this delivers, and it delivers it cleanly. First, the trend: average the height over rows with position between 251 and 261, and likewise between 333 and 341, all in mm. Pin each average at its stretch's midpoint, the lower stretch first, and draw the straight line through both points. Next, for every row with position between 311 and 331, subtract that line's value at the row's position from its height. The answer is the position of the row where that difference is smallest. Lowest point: 322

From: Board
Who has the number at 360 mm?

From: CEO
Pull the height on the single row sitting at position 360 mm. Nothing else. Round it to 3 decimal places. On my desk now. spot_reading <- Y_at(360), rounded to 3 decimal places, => 2.271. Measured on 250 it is 2.610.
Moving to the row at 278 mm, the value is 2.631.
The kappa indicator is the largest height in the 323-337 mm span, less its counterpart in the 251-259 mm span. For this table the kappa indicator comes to -0.71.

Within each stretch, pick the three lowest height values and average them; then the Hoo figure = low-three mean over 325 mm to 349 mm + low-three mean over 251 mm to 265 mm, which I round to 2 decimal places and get 4.04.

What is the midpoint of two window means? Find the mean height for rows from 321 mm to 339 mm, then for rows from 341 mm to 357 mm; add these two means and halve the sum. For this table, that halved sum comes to 1.81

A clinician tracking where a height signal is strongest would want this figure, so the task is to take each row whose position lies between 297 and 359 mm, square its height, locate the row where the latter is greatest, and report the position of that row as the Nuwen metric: 298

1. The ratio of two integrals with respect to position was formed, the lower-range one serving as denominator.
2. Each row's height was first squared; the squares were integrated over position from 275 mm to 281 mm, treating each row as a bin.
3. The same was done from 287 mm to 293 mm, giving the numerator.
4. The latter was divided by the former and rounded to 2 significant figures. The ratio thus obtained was 0.95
